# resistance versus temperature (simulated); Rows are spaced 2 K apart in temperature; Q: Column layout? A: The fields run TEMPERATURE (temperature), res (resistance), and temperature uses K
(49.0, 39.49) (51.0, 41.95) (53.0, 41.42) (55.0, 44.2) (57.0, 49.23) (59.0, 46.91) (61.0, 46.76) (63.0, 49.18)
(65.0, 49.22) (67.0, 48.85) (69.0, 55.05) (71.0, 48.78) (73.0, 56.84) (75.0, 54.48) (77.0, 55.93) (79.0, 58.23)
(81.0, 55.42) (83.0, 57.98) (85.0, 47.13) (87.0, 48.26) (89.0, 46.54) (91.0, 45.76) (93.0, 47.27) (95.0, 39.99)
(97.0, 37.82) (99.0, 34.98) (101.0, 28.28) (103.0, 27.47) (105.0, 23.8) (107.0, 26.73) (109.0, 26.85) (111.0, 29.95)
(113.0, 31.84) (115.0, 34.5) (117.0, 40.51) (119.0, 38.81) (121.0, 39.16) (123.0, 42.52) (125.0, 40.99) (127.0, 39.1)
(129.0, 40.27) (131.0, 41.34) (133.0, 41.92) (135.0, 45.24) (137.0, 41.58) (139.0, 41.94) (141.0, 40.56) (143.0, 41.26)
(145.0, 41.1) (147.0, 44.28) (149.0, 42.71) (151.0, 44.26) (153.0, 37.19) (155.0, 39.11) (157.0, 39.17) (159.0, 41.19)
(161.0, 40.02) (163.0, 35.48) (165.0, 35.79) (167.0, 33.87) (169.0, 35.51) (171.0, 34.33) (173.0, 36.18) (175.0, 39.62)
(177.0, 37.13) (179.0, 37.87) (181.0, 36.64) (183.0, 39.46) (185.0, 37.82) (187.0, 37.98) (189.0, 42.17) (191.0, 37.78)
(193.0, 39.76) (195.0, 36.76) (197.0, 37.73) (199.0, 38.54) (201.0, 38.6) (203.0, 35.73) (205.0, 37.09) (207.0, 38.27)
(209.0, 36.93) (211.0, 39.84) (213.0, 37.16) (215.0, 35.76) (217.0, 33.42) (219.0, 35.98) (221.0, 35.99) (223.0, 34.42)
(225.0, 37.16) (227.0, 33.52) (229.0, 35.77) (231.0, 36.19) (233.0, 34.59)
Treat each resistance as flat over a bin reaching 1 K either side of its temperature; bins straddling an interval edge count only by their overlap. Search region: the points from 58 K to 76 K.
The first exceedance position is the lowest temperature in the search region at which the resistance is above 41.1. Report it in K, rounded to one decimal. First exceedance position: 59.0 K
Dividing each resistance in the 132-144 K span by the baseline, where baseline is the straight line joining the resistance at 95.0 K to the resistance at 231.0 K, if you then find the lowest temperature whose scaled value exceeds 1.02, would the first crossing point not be 133.0 K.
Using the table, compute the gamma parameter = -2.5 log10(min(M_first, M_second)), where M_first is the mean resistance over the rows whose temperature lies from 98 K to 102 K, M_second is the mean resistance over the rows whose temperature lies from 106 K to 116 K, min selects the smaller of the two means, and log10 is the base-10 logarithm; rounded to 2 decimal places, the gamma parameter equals -3.69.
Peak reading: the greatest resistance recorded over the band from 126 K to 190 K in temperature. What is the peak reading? 45.24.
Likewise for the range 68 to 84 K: 58.23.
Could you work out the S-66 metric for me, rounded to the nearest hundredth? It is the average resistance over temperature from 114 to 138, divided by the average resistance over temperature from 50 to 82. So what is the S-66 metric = 0.81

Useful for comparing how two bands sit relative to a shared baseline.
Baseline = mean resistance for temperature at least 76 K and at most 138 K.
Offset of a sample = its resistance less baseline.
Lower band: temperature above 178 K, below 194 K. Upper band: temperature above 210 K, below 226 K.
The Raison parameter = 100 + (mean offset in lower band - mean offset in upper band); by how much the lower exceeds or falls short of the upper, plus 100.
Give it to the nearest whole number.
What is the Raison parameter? 102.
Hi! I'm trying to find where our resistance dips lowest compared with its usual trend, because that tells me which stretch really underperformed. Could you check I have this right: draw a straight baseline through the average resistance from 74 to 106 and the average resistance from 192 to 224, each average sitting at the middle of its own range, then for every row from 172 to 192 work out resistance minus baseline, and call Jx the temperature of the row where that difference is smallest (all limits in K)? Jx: 173.0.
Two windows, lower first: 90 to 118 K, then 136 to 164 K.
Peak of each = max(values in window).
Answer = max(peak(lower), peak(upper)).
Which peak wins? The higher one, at 47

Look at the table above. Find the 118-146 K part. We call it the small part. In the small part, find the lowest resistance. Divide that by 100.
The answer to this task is 0.39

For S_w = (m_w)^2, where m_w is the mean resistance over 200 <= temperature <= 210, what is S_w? 1393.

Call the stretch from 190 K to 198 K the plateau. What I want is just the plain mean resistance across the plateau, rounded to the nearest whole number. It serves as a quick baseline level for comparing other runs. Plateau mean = 38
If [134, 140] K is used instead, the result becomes 43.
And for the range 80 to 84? 57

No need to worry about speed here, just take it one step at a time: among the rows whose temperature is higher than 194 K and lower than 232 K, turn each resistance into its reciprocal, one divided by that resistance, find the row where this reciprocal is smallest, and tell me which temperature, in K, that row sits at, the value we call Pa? 211.0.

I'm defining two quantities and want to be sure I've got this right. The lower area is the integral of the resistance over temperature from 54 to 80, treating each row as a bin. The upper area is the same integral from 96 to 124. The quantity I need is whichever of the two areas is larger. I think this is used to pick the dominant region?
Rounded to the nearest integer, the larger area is 1327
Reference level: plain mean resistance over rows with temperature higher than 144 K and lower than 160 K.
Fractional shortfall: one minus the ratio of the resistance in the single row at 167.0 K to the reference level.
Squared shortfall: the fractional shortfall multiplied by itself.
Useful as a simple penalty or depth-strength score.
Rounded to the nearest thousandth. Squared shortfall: 0.031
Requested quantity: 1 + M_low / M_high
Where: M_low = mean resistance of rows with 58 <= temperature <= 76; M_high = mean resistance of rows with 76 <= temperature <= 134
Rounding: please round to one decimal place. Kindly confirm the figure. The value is 2.3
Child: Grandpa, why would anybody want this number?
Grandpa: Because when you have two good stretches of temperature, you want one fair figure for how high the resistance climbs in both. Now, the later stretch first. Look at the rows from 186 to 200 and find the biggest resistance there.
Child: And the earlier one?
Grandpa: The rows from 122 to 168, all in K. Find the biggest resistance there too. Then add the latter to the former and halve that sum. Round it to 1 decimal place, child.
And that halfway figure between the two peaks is 43.7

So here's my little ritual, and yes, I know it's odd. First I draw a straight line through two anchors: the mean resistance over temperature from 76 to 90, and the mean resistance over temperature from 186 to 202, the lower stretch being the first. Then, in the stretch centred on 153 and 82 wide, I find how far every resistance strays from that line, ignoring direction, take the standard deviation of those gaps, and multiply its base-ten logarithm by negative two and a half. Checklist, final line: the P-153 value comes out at -1.4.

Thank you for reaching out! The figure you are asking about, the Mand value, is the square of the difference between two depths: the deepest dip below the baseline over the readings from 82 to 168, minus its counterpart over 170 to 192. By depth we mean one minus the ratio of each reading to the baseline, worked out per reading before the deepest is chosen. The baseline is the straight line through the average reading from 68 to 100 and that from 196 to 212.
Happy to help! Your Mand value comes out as 0.11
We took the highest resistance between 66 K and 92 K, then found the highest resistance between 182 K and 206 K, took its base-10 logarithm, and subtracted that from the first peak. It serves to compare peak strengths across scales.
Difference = 57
